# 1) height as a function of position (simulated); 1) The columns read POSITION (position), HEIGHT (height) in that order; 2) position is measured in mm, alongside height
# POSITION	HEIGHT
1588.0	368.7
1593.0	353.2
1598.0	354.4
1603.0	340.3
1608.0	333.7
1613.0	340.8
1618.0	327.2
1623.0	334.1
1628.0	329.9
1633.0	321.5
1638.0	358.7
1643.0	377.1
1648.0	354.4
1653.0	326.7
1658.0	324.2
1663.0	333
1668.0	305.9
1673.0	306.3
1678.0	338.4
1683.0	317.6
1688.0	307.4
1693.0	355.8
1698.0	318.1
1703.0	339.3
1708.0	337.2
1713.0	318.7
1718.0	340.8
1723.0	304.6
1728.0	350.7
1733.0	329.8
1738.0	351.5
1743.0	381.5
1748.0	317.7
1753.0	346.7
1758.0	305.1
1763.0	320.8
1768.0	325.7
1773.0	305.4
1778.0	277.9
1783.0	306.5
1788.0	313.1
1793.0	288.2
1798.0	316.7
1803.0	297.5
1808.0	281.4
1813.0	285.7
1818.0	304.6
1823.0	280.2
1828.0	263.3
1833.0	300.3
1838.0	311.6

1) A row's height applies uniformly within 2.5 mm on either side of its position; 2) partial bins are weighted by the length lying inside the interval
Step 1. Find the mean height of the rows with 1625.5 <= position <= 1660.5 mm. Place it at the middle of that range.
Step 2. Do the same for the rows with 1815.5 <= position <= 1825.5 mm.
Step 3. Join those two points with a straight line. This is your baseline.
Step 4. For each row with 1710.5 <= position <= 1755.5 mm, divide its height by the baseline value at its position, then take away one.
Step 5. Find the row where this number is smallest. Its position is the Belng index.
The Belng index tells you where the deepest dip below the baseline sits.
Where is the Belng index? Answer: 1723.0 mm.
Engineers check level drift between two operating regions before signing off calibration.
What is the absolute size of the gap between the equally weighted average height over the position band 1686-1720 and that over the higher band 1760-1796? 26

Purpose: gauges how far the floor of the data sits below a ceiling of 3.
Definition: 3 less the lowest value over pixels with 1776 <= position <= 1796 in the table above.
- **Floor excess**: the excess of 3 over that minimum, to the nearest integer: -275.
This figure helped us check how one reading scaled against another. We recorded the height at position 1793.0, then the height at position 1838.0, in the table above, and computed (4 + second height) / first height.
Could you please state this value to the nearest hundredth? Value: 1.10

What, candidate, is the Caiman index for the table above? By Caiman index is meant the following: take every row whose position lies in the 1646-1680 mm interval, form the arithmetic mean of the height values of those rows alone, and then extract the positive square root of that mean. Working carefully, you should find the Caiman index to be 18.1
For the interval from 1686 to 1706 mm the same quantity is 18.2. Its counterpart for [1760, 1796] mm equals 17.5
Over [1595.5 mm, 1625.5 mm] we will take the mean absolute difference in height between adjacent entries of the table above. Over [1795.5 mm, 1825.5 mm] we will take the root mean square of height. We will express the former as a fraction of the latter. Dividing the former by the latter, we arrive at 0.033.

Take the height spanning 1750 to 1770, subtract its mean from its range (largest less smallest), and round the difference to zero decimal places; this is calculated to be -283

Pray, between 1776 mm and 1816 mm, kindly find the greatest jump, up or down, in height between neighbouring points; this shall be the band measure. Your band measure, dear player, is 29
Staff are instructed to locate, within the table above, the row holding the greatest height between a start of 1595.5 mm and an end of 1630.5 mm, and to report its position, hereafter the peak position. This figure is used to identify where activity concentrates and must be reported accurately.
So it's 1598.0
